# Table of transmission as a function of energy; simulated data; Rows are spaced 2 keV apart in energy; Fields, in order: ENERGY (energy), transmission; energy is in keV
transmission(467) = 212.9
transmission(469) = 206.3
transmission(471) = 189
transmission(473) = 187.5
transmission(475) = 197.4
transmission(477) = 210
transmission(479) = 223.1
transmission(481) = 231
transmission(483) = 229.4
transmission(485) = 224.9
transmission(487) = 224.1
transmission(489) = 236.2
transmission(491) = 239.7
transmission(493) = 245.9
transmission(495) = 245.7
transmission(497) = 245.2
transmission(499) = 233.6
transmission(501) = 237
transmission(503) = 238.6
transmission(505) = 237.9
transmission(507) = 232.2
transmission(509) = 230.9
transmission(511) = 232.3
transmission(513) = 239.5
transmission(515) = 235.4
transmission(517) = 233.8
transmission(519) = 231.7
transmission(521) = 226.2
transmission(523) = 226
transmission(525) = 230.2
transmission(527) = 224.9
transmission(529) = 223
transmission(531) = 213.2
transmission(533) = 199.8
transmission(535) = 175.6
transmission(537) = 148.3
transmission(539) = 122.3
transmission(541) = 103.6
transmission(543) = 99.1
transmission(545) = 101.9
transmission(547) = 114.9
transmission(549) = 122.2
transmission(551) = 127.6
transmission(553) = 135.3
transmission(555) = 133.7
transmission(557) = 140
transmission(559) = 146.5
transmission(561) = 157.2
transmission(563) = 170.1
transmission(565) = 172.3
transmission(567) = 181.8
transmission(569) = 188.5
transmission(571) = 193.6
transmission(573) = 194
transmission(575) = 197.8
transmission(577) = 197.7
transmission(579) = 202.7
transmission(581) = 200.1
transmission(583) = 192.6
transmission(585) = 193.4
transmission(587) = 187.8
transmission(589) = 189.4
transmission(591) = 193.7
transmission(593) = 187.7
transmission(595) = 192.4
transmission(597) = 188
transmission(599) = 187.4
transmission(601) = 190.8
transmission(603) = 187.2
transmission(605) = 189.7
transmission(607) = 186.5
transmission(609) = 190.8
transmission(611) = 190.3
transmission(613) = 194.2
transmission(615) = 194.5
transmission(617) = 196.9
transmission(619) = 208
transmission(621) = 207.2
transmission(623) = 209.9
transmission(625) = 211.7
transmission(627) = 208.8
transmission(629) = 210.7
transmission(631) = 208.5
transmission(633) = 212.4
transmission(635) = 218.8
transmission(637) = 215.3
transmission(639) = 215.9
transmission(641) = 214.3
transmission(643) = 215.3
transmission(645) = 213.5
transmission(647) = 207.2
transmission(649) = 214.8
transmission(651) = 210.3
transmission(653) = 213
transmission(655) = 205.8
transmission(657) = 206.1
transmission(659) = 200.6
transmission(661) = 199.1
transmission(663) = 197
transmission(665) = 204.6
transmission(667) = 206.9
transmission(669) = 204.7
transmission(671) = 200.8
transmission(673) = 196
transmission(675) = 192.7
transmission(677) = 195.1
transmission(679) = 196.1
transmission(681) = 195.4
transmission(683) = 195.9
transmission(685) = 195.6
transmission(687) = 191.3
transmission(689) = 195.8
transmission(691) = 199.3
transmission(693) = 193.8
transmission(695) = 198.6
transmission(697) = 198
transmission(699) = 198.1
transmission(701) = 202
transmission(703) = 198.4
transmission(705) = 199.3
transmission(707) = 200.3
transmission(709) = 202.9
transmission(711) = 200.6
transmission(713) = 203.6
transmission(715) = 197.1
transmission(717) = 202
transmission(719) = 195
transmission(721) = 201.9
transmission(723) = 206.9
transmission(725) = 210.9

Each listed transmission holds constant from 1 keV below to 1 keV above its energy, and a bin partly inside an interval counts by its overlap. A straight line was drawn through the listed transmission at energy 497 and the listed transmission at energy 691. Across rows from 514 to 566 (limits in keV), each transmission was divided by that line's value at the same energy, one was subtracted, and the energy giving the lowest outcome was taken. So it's 543 keV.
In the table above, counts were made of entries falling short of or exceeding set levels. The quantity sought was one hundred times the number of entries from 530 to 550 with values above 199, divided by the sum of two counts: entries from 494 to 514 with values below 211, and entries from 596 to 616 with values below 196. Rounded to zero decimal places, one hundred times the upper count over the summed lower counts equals 20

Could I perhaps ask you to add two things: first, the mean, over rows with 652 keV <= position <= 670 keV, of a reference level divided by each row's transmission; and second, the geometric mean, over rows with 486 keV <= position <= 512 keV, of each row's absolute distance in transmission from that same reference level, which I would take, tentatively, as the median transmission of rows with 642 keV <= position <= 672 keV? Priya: 31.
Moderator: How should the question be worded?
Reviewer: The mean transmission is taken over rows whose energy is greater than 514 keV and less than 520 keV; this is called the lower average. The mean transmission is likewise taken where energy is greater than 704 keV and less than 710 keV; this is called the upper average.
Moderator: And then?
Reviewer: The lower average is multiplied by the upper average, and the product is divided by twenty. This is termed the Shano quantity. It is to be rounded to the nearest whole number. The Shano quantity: 2346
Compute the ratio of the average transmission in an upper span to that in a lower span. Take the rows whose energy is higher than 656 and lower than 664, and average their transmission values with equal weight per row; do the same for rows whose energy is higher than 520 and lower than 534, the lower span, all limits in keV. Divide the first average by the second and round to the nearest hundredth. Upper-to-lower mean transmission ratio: 0.91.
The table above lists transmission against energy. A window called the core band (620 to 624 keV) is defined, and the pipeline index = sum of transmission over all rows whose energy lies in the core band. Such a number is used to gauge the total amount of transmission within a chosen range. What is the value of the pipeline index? 417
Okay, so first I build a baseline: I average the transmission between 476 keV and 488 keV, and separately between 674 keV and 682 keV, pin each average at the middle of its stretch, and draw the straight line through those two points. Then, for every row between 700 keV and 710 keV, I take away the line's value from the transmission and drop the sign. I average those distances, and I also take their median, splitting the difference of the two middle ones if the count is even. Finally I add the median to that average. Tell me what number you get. 19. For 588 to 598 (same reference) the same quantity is 36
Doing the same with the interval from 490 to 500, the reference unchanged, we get 44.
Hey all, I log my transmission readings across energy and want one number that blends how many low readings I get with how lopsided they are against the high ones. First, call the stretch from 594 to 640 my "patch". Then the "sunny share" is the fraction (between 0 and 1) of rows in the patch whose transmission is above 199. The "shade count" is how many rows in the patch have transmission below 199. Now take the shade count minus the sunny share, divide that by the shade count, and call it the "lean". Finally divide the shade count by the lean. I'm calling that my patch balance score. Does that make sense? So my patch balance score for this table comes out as 12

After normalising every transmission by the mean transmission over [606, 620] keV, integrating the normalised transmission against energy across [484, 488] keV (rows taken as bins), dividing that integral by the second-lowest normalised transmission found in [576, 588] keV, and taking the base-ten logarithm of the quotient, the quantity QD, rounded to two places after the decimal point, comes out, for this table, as 0.67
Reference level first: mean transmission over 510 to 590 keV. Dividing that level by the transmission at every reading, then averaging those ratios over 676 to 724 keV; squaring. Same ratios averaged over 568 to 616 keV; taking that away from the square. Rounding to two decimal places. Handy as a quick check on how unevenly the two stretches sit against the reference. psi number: -0.11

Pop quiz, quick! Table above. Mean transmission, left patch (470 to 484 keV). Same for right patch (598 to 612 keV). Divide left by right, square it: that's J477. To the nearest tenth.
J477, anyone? 1.2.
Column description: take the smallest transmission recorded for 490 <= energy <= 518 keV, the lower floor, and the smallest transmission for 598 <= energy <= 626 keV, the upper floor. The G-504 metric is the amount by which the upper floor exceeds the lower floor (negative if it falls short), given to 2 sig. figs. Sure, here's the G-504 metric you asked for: -44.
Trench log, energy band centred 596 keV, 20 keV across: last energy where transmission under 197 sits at 605 keV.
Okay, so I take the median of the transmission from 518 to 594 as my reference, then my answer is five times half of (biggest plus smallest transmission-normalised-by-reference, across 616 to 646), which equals 5.52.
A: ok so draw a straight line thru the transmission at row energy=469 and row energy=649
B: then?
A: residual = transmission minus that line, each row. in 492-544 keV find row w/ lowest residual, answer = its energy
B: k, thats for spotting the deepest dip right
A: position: 543 keV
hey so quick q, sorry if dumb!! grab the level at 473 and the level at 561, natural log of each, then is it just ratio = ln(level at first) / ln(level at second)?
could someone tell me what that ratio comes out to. 1.03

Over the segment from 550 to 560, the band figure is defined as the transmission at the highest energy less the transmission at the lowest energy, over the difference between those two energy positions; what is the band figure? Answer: 2.4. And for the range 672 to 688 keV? -0.3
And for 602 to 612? 0.4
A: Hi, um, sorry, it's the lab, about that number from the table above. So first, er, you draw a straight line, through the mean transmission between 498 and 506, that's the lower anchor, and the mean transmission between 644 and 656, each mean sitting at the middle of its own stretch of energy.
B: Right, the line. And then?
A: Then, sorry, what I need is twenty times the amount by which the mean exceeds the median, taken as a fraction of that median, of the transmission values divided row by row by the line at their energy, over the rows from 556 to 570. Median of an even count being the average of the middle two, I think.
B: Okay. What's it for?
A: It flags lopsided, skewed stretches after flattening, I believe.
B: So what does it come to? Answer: -0.57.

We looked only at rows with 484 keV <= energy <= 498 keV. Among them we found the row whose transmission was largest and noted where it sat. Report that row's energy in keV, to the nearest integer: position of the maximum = 493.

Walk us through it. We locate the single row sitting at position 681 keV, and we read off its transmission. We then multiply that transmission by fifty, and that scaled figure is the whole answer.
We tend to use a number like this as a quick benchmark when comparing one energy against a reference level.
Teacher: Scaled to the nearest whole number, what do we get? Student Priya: 9770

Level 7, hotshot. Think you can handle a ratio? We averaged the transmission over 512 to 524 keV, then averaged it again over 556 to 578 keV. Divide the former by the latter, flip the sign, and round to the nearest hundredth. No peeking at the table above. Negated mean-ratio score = -1.32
